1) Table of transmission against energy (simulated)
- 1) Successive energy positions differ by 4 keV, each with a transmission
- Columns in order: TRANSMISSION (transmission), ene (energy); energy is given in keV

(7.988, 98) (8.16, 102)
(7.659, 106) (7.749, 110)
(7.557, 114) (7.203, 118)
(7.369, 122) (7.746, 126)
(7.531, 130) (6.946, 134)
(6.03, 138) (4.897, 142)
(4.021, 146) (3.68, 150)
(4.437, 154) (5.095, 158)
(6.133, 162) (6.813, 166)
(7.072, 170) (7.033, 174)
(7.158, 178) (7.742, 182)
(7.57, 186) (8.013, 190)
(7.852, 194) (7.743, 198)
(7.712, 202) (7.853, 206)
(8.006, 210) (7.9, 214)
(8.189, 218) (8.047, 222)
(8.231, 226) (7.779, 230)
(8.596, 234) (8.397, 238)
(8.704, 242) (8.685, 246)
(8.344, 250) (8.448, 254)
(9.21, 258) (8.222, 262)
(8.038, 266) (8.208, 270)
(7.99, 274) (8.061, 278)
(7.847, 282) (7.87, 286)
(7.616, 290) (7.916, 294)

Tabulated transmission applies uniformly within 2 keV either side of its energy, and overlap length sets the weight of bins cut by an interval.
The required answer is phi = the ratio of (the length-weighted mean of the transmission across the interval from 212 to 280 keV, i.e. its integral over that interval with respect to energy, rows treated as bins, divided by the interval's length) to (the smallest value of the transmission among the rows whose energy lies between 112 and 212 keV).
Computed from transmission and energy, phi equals 2.3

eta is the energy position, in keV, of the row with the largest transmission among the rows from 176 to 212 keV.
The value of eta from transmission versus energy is 190 keV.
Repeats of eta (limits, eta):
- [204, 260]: 258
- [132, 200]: 190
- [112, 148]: 126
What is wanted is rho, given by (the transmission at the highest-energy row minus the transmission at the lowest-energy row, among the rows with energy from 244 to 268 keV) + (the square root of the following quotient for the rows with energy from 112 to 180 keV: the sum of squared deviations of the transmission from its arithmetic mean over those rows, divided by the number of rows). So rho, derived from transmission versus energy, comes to 0.65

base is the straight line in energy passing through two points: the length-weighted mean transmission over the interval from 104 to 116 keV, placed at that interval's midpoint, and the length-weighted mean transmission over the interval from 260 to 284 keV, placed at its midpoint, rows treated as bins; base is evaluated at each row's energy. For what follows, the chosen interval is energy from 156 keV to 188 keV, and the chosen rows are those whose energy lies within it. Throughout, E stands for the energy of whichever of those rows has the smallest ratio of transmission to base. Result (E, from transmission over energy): 158 keV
